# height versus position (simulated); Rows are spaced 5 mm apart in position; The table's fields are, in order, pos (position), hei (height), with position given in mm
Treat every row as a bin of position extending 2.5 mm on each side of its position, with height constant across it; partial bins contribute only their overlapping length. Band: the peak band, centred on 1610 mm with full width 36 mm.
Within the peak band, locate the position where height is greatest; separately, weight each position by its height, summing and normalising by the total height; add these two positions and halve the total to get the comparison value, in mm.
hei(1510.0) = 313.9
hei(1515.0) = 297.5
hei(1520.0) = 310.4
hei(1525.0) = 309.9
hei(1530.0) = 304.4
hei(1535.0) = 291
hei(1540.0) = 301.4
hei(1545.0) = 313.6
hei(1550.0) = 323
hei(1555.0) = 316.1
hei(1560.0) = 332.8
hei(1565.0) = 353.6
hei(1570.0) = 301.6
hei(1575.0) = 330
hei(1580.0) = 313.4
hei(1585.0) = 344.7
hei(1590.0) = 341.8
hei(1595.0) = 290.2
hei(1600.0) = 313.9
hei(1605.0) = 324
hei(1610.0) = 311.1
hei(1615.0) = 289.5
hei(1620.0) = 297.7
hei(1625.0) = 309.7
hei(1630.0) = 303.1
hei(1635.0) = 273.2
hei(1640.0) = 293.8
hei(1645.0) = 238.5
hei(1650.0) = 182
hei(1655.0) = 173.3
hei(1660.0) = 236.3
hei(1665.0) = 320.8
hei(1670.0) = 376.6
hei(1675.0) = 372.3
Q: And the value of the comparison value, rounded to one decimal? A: 1607.5 mm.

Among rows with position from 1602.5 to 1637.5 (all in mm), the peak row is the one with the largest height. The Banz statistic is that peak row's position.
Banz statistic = 1605.0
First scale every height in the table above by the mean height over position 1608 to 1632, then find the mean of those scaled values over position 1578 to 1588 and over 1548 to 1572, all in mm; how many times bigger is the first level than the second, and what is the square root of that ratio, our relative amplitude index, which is 1.01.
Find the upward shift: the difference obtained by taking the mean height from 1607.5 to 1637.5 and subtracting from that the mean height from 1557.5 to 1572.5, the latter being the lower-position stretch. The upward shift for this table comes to -32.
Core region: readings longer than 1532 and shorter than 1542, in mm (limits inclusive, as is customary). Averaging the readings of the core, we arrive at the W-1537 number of 296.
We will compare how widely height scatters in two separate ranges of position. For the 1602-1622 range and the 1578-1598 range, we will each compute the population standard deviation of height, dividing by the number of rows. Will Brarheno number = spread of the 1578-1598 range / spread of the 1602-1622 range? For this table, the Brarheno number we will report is 1.7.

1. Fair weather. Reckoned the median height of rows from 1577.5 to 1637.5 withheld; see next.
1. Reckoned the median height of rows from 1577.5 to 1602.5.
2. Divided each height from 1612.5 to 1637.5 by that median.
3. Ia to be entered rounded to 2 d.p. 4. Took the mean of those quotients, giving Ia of 0.94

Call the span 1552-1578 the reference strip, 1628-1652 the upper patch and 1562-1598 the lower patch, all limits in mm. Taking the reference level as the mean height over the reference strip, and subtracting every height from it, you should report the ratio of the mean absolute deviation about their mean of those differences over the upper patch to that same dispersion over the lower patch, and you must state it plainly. 1.9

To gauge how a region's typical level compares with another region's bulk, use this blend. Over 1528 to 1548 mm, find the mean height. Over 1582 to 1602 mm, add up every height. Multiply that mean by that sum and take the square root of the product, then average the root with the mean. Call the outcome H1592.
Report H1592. 464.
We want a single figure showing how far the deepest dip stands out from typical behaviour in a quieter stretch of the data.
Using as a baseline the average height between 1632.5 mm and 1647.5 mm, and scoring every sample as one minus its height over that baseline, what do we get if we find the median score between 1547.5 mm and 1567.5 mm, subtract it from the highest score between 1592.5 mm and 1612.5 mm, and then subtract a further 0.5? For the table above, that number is -0.36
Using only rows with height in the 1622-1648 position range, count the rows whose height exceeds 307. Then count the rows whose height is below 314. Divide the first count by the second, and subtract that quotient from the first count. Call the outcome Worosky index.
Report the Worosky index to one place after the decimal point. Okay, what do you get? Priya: 0.8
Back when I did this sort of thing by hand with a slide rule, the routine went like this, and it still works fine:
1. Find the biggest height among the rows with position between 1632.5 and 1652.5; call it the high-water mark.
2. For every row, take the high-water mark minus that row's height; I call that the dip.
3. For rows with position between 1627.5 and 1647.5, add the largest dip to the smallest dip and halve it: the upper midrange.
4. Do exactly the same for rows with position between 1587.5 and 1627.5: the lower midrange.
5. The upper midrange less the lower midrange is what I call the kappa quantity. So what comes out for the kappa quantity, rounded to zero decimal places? 45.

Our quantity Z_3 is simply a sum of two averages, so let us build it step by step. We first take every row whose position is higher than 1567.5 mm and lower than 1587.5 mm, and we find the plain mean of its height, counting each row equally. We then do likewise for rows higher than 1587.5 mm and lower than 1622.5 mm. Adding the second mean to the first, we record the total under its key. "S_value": 632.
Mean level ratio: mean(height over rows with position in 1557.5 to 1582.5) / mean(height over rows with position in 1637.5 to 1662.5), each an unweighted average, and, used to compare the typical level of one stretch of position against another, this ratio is 1.45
